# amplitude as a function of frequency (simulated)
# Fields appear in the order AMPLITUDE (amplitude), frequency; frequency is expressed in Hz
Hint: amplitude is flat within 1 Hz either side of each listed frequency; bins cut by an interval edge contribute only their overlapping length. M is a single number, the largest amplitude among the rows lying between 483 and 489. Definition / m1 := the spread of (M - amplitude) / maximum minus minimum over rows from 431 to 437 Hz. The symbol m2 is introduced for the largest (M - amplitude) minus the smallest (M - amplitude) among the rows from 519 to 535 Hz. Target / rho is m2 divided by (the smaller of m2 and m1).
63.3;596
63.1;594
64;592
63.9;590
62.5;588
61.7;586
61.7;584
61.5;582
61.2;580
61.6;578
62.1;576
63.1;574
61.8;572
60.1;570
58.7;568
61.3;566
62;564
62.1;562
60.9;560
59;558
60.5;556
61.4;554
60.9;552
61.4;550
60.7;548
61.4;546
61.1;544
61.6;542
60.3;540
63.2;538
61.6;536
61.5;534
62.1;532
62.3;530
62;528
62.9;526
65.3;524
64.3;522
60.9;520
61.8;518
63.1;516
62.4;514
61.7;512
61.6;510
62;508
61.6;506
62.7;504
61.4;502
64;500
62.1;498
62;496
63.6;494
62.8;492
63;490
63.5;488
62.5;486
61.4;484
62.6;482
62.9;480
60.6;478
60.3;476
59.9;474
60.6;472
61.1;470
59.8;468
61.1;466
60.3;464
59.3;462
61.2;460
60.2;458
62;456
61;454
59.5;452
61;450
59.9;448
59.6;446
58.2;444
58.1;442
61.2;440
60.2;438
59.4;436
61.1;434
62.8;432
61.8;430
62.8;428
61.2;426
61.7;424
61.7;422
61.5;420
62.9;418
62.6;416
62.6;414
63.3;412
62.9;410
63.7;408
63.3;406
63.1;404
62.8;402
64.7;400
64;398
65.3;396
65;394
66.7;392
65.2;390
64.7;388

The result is 1.3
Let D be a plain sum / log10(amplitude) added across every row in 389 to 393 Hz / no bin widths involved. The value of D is 3.64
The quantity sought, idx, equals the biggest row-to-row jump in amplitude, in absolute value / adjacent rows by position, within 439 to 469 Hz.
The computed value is 3.1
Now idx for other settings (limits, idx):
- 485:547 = 3.4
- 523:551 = 2.9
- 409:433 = 1.6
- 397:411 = 1.9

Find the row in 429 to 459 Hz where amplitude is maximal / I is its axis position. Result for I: 432 Hz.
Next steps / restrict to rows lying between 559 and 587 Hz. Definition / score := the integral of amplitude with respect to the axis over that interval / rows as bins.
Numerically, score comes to 1720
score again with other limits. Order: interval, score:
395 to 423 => 1769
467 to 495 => 1729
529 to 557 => 1720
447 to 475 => 1694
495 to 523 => 1743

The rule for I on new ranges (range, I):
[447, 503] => 500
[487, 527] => 524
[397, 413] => 400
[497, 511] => 500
